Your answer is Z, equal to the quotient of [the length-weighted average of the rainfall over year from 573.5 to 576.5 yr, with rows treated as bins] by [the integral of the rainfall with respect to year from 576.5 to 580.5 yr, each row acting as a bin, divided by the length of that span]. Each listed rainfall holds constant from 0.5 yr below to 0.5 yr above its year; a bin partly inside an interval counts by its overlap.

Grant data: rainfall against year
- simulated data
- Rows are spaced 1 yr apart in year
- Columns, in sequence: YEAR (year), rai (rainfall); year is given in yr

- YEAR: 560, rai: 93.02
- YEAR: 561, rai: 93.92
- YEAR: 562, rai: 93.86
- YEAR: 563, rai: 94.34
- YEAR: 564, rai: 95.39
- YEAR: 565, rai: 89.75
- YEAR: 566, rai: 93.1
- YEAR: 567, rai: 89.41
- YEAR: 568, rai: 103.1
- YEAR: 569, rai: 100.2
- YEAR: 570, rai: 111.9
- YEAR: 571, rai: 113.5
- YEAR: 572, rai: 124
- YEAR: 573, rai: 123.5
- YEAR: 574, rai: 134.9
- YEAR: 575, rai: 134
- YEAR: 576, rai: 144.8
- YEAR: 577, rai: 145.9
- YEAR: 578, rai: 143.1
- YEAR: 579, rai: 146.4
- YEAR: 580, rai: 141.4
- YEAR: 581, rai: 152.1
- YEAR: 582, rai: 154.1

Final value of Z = 1.0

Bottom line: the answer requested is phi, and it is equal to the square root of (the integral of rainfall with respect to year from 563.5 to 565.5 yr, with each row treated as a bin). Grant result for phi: 14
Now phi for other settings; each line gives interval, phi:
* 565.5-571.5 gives 25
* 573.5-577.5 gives 24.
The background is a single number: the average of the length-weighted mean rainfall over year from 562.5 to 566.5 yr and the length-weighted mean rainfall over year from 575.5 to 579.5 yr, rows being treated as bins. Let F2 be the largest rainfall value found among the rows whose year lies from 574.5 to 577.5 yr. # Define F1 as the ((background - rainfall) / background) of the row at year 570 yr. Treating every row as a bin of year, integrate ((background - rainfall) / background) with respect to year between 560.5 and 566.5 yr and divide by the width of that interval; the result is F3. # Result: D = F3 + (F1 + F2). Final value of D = 146.2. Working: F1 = 0.06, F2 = 145.9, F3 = 0.22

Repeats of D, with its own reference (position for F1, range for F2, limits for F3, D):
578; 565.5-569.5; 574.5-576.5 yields 102.7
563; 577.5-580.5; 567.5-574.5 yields 146.6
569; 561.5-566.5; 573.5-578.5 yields 95.4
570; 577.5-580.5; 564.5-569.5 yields 146.7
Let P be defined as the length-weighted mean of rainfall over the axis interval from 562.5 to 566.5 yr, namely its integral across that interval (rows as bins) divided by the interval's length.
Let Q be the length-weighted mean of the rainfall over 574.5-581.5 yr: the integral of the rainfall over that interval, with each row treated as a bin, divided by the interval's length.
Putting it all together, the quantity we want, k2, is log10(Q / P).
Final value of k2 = 0.19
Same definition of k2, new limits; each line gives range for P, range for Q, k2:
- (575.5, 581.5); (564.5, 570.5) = -0.17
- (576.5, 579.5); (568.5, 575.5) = -0.08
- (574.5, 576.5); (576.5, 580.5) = 0.01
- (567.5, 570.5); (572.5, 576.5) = 0.11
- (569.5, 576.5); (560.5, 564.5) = -0.13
